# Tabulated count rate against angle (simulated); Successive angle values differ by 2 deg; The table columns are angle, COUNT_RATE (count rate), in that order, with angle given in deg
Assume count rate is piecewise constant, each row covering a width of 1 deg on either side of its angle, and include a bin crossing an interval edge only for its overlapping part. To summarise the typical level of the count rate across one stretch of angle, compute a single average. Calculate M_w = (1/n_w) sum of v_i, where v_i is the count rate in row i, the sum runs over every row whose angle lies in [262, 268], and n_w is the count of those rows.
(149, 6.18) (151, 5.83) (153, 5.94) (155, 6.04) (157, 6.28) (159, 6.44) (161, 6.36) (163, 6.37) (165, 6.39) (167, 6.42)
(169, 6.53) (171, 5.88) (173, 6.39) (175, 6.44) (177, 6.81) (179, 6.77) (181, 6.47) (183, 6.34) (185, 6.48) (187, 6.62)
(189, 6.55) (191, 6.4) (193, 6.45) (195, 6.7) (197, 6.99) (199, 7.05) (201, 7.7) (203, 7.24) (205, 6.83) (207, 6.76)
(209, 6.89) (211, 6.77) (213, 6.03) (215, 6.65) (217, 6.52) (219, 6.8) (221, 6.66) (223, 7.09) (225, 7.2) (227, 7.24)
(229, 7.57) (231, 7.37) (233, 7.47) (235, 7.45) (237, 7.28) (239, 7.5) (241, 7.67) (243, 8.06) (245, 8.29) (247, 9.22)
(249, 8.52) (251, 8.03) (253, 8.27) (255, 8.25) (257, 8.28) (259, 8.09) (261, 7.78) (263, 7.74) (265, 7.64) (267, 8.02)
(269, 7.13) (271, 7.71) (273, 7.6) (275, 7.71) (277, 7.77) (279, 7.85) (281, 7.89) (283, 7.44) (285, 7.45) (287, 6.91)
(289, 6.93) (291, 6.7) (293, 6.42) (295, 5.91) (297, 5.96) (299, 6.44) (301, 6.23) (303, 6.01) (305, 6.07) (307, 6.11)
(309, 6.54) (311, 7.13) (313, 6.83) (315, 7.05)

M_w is 7.8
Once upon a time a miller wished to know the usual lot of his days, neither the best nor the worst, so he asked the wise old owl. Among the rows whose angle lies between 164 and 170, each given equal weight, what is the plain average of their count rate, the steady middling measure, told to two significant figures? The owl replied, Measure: 6.4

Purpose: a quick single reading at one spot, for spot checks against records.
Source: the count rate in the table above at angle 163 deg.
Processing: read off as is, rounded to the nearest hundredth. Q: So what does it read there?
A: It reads 6.37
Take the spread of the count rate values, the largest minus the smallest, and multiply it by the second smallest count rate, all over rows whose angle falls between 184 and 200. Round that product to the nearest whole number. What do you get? 4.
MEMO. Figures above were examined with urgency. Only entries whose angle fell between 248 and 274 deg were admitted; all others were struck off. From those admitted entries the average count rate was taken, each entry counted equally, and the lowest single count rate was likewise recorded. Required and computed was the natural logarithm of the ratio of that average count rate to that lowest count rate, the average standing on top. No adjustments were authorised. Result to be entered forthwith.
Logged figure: 0.106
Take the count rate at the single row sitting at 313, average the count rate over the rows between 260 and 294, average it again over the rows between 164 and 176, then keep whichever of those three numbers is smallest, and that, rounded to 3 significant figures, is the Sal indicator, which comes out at 6.34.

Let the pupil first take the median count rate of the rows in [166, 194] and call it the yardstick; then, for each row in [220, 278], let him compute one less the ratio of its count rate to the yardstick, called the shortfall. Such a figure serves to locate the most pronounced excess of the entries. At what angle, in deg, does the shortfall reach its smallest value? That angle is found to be 247 deg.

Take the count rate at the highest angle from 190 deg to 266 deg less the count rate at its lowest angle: 1.2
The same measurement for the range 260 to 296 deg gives -1.9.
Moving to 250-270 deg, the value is -0.9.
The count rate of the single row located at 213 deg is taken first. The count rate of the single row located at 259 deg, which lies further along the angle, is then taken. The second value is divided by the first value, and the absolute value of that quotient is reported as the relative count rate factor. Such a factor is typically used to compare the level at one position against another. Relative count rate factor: 1.3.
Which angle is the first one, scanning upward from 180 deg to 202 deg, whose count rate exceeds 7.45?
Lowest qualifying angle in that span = 201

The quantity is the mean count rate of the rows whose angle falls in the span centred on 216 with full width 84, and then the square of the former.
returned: 51.6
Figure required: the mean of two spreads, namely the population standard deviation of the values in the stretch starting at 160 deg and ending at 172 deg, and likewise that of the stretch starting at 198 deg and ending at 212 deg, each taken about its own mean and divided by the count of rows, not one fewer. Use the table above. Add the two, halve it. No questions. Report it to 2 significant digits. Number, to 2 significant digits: 0.26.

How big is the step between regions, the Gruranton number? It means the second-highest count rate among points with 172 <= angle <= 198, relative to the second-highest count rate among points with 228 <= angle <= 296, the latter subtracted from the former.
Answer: -1.7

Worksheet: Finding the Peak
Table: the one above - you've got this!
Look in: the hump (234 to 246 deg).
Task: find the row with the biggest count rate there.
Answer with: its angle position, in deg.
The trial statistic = 245 deg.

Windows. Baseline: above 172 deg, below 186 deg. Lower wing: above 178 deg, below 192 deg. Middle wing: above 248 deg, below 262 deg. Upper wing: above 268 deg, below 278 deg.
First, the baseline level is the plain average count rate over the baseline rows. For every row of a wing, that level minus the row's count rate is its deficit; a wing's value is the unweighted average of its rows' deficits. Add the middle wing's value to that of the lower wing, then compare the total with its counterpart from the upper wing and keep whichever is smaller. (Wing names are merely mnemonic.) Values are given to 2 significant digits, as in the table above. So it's -1.6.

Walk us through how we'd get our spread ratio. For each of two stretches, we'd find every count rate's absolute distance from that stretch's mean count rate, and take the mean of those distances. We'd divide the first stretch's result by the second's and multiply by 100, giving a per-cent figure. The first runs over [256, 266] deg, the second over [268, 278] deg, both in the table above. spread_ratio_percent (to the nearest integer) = 123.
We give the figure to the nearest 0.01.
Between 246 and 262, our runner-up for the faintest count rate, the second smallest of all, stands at 8.03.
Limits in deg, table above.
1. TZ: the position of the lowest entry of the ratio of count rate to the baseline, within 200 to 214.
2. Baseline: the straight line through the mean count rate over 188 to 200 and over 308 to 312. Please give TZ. 213 deg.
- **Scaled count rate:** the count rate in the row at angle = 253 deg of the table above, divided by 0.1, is 83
